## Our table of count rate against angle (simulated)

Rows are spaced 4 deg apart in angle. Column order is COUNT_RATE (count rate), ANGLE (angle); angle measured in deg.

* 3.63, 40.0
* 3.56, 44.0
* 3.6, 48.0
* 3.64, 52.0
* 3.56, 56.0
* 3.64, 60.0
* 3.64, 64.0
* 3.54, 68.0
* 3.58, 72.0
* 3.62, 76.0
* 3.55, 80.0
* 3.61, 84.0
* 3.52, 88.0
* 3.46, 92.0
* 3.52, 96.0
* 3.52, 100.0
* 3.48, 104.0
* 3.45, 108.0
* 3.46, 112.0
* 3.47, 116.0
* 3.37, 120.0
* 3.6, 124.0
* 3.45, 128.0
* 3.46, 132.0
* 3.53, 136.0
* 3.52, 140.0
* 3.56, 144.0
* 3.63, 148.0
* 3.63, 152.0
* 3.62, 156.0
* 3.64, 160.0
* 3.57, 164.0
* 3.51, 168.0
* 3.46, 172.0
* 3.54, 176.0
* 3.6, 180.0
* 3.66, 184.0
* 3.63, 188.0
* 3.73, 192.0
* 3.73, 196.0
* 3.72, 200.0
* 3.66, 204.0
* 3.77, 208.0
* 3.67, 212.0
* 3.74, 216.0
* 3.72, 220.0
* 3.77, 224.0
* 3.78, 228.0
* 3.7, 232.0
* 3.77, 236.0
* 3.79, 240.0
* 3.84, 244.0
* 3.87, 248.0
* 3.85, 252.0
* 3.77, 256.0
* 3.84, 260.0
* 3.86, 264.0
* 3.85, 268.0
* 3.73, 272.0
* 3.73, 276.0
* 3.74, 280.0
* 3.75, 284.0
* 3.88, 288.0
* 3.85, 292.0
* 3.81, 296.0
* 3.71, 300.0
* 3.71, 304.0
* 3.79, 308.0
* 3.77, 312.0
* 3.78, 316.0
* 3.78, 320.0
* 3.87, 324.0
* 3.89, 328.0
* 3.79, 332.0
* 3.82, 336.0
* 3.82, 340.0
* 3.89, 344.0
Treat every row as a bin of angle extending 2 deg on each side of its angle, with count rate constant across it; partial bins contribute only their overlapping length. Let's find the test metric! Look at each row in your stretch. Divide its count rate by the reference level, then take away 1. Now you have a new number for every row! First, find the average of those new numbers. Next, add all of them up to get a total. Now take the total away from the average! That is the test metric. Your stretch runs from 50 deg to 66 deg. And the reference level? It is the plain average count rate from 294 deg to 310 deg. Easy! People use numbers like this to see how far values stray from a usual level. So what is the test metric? 0.11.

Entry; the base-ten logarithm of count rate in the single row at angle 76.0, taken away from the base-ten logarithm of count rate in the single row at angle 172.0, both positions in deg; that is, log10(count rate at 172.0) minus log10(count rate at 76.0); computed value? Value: -0.020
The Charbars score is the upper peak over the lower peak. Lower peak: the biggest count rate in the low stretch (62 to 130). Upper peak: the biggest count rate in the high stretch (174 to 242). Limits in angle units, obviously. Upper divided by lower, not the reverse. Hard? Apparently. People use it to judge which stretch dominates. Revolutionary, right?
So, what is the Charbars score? 1.04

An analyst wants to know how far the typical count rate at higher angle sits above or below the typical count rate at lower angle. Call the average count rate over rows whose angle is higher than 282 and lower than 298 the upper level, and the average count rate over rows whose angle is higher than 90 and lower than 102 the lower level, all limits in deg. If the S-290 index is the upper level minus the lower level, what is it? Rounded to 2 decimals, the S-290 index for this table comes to 0.32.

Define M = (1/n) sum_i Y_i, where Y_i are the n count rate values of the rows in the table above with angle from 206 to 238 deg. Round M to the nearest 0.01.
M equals 3.74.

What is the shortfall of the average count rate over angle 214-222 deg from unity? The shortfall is -2.73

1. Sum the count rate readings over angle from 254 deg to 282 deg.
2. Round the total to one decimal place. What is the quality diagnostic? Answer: 26.5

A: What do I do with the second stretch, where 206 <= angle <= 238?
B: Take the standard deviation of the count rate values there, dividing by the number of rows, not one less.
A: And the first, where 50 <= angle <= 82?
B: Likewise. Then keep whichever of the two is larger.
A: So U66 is 0.041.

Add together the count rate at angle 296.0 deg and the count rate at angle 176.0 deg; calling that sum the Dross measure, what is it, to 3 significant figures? 7.35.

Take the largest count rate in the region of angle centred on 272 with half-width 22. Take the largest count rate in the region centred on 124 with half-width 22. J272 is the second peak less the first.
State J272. -0.28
